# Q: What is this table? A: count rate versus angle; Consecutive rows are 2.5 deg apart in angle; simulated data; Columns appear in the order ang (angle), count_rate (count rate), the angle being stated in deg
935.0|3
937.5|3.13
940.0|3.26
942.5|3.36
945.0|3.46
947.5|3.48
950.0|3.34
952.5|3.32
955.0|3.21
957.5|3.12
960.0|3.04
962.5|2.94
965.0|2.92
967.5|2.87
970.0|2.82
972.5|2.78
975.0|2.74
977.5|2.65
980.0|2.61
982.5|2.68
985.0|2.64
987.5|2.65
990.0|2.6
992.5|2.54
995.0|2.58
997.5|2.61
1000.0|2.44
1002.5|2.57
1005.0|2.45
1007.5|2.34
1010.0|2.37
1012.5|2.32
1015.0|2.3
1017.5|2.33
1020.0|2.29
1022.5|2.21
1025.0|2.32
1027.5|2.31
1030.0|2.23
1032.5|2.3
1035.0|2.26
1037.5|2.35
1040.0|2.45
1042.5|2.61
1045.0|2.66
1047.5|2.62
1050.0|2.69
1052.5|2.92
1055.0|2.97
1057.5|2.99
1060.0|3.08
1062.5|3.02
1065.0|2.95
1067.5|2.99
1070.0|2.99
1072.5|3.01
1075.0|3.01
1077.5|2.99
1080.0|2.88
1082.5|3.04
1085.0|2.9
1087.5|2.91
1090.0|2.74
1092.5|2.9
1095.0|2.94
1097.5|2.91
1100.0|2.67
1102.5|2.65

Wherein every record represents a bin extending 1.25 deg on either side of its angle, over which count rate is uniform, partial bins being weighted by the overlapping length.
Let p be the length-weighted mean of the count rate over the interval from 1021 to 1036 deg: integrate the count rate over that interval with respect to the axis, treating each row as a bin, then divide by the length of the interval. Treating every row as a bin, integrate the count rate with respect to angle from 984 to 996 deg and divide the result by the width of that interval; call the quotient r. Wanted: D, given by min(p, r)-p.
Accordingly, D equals 0.0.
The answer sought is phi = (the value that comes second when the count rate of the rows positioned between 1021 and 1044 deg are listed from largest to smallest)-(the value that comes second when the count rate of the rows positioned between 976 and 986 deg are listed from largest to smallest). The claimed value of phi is -0.20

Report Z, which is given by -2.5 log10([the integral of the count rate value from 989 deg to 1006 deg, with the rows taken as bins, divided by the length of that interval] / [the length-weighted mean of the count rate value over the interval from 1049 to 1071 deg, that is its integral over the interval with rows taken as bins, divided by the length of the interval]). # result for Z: 0.2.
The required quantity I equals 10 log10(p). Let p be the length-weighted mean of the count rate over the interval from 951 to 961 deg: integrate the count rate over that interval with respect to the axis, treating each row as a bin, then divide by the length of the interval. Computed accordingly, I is 5.0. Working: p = 3.18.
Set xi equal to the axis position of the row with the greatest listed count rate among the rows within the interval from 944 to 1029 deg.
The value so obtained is 947.5 deg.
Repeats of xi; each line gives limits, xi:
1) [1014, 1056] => 1055.0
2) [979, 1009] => 982.5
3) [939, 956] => 947.5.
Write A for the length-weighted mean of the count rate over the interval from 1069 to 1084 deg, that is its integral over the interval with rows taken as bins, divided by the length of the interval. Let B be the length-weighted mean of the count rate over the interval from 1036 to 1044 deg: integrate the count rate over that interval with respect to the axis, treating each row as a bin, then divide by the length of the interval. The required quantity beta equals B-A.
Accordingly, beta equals -0.5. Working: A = 2.99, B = 2.47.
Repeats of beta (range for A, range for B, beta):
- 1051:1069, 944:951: 0.4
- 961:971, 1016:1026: -0.6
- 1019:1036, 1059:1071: 0.7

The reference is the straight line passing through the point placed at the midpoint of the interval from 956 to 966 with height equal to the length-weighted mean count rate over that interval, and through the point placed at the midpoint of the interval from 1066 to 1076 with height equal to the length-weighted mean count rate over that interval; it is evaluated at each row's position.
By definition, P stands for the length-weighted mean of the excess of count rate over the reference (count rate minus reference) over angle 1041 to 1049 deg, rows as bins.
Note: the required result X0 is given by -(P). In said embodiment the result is 0.4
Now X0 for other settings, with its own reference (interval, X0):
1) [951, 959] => -0.2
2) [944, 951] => -0.4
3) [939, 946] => -0.3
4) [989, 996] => 0.4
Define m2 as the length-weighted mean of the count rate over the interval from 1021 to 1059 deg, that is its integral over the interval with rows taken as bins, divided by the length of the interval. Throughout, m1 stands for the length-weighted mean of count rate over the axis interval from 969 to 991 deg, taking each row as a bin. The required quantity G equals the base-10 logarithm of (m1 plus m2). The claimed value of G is 0.717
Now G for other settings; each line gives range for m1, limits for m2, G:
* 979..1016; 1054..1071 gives 0.741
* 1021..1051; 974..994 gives 0.703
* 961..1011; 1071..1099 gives 0.746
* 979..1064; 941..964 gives 0.763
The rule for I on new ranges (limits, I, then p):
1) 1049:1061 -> 4.7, 2.93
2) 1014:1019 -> 3.6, 2.31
